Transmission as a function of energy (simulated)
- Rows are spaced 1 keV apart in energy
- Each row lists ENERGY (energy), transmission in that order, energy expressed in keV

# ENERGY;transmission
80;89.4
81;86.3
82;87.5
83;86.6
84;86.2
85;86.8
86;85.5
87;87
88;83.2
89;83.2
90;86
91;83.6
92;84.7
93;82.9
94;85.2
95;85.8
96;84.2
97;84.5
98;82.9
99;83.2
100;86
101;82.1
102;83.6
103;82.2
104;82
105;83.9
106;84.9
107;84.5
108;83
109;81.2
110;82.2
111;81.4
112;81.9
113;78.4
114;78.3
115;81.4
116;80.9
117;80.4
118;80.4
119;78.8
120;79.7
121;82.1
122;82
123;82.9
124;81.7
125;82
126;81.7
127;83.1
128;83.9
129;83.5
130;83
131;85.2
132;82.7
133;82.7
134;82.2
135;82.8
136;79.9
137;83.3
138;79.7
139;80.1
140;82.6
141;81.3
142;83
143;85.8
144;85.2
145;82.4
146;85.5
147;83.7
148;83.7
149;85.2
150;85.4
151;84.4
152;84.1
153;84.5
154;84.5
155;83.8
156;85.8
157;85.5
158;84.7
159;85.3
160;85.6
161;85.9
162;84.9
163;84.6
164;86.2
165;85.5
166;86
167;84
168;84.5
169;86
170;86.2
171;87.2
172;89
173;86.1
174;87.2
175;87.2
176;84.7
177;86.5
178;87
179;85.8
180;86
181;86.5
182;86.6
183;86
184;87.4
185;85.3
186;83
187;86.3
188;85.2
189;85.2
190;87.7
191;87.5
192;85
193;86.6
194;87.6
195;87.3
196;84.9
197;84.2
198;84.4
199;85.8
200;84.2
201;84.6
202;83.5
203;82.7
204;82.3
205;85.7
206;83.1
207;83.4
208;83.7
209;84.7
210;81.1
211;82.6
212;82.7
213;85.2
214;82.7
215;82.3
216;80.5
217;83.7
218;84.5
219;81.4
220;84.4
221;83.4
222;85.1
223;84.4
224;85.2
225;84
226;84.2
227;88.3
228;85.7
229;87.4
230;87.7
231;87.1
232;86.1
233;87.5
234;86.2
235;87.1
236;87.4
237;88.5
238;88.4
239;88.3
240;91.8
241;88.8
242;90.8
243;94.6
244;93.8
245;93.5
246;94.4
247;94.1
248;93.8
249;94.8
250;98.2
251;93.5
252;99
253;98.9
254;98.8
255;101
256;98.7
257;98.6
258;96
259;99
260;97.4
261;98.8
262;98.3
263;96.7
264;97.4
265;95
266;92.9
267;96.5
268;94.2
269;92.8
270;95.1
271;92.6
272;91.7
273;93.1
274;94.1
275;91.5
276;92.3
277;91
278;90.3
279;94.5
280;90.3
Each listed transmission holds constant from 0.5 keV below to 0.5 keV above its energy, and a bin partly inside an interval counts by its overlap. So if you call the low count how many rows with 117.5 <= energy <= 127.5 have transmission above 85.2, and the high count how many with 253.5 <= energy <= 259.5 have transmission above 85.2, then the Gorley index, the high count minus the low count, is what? 6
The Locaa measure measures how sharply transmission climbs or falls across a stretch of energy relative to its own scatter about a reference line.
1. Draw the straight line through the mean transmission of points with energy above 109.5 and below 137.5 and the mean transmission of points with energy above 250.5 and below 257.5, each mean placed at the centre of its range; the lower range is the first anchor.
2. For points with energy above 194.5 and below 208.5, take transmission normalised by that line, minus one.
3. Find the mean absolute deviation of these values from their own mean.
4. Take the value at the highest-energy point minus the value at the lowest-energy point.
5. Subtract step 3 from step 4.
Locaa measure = -0.071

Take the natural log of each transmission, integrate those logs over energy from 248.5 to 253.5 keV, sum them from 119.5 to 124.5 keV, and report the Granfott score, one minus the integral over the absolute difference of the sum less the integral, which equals -26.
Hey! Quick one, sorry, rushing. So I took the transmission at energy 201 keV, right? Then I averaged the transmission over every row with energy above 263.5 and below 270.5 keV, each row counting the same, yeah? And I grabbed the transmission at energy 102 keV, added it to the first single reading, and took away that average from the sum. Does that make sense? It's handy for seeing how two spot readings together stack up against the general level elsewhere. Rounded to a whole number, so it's 73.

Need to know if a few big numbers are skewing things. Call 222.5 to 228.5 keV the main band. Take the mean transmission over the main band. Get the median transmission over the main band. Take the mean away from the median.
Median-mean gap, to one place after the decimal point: -0.5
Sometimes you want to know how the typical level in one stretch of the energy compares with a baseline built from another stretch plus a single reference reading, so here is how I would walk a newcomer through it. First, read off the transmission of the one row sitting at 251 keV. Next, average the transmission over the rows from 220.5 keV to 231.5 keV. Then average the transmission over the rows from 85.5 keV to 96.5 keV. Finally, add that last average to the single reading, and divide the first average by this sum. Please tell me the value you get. 0.481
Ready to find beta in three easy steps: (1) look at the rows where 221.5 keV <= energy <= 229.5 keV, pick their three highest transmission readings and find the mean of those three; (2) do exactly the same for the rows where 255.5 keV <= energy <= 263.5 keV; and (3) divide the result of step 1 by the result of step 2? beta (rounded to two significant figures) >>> 0.88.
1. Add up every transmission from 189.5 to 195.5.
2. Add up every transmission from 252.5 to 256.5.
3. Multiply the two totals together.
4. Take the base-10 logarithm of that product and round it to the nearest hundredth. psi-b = 5.32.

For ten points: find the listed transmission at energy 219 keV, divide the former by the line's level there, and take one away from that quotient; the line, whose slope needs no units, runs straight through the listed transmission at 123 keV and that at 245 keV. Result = -0.11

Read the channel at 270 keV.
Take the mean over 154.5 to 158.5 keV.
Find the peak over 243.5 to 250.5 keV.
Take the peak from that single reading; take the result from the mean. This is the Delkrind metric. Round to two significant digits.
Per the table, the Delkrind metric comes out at 88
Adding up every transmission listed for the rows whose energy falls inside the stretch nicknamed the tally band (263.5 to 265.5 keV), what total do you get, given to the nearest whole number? 192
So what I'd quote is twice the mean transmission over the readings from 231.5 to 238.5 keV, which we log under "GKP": 175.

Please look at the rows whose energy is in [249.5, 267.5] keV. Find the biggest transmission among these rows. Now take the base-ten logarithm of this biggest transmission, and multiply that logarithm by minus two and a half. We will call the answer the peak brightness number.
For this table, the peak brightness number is -5.01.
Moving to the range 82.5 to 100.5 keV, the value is -4.85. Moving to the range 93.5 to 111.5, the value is -4.84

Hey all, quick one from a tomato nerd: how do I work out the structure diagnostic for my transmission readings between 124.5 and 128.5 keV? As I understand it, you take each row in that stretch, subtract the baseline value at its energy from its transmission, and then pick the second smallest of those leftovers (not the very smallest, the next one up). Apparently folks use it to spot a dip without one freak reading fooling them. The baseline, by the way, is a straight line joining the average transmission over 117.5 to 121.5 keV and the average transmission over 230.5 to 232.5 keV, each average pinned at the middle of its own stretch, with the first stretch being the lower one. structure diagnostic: 1.4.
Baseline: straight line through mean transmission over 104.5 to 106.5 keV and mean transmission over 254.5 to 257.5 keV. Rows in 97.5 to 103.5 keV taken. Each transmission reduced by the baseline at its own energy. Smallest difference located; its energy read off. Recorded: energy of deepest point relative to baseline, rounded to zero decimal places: 103 keV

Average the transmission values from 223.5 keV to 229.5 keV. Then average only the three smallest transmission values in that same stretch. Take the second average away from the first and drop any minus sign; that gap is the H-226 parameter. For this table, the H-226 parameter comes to 1.3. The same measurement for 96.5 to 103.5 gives 1.1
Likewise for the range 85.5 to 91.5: 1.4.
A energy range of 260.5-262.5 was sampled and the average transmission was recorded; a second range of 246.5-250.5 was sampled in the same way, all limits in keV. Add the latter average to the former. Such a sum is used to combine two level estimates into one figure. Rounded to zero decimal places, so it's 194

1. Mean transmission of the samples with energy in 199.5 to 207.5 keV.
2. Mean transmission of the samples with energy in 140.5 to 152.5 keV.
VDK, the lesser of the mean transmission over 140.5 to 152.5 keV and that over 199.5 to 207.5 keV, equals 83.7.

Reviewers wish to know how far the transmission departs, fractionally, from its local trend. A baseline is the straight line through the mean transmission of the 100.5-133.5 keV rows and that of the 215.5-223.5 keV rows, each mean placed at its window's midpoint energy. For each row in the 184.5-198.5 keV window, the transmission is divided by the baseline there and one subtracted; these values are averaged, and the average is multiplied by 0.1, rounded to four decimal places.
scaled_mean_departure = 0.0032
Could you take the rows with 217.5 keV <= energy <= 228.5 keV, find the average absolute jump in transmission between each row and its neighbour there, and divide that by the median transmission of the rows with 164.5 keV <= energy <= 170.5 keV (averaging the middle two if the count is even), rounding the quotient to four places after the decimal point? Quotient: 0.0215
